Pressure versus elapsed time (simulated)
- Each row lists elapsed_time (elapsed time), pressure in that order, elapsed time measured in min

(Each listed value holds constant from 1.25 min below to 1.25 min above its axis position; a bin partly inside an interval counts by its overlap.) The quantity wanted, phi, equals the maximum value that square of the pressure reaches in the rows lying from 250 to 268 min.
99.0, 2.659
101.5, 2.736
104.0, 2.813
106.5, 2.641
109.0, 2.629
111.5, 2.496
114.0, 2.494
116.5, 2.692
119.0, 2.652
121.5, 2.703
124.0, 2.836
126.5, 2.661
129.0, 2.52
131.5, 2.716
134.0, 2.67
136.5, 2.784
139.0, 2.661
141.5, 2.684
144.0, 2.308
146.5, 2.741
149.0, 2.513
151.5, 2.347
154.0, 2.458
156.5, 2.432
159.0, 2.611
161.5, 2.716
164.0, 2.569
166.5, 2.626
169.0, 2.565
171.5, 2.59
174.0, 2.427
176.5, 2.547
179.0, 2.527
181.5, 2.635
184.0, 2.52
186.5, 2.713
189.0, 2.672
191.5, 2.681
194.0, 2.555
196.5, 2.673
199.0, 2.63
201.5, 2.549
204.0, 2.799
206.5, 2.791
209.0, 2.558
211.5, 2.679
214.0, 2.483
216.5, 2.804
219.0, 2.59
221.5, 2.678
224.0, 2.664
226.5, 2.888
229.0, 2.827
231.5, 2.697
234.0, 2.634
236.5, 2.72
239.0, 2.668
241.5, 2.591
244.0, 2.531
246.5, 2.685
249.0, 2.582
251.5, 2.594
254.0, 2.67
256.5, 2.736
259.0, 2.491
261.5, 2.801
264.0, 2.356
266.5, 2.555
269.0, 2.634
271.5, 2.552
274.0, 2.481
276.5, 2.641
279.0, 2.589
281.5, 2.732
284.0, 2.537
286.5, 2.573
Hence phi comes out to 7.8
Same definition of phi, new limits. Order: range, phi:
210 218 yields 7.9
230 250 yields 7.4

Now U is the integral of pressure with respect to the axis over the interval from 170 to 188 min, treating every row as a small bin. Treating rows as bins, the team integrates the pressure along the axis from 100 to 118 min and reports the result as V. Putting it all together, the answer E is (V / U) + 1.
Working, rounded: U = 46.2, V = 47.6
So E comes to 2.03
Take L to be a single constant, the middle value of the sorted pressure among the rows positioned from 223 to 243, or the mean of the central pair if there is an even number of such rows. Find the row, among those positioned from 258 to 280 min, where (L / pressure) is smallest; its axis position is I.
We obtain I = 261.5 min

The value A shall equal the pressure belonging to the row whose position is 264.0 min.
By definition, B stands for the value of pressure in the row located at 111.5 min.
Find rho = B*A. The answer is 5.9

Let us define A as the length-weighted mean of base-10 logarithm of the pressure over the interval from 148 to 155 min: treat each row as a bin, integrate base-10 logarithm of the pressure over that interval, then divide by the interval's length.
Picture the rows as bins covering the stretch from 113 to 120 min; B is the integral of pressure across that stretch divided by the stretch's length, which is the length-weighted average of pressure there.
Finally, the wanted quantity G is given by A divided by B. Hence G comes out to 0.148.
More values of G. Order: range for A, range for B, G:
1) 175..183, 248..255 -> 0.156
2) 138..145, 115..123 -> 0.152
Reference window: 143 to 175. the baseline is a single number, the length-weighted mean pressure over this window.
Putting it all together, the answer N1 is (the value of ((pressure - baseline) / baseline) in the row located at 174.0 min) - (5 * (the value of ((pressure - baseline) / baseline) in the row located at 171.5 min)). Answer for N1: -0.15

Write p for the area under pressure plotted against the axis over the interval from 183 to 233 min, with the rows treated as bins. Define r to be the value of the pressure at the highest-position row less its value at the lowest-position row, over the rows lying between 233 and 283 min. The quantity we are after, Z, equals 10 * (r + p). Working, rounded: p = 134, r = 0.10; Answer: 1338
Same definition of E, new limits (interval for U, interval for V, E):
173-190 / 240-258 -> 2.08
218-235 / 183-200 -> 1.97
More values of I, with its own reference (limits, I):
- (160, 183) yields 161.5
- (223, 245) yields 226.5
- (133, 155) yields 136.5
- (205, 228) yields 226.5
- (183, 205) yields 204.0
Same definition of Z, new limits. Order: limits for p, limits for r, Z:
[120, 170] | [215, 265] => 1299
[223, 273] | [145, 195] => 1320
